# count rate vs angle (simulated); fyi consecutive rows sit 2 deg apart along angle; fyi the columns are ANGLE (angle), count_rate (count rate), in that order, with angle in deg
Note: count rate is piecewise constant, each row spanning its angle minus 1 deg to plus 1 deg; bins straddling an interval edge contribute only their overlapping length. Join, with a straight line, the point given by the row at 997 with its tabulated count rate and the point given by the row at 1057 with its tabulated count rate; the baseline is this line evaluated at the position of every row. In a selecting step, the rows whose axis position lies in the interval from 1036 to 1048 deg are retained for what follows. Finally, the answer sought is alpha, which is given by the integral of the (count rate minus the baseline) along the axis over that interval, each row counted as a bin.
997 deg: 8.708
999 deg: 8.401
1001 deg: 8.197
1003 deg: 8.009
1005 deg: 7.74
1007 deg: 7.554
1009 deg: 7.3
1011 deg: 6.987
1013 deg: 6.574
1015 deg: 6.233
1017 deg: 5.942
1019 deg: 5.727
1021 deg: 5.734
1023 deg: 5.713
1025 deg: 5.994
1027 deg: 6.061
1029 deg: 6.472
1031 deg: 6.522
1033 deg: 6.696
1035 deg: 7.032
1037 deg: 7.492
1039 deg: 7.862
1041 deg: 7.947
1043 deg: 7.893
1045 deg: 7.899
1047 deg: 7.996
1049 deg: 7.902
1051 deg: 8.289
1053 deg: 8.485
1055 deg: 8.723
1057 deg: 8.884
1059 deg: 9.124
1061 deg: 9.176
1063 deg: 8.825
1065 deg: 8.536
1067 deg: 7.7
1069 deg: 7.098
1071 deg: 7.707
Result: -12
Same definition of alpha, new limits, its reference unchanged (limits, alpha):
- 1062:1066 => -1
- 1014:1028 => -40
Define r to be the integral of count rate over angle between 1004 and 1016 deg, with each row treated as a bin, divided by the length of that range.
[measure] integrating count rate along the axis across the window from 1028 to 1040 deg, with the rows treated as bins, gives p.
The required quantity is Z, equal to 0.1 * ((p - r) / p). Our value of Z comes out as 0.0916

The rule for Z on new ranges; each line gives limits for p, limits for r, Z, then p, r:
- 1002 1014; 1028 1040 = 0.0921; 88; 7.0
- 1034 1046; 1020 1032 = 0.0934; 92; 6.1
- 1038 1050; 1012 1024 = 0.0937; 95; 6.0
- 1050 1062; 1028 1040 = 0.0933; 105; 7.0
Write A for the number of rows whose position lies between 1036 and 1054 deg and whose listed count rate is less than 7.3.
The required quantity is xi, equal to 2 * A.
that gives 0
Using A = 0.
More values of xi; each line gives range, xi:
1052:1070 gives 2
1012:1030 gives 18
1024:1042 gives 12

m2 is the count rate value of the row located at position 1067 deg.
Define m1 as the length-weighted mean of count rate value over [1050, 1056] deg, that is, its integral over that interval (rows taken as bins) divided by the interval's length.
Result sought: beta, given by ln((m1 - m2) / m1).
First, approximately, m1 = 8.50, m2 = 7.7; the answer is -2.4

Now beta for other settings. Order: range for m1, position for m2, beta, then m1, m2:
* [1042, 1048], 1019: -1.3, 7.93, 5.727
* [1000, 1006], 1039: -4.2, 7.98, 7.862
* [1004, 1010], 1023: -1.4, 7.53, 5.713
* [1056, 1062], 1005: -1.9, 9.06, 7.74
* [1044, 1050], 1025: -1.4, 7.93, 5.994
